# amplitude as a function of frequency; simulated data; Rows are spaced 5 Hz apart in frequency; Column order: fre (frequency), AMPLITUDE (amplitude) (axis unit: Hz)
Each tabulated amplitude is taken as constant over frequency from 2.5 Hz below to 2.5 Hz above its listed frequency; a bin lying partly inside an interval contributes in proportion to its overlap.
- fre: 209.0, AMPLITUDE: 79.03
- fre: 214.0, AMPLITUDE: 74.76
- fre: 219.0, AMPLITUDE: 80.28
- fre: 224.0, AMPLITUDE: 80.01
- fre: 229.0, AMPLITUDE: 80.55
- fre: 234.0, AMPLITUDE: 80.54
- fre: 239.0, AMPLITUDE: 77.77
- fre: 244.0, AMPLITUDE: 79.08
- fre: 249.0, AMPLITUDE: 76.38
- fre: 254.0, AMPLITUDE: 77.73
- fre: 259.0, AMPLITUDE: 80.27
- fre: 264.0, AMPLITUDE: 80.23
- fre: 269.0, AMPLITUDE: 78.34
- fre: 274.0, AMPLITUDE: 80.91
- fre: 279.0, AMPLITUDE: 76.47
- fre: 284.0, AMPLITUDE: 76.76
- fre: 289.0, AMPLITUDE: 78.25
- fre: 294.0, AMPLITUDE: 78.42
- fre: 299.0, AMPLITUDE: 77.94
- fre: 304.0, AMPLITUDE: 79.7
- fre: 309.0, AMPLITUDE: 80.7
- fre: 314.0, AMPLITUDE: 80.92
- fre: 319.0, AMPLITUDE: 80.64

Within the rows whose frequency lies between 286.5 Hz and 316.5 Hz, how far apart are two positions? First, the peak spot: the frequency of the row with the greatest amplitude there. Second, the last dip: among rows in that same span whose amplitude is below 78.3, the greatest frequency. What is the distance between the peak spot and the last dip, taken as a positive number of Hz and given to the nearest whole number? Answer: 15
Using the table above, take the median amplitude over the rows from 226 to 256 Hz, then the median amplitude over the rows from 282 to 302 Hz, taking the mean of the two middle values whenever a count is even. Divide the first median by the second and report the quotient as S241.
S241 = 1.00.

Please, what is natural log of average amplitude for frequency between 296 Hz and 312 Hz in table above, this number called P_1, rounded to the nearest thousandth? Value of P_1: 4.375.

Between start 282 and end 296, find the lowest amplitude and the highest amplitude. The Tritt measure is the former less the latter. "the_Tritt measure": -1.7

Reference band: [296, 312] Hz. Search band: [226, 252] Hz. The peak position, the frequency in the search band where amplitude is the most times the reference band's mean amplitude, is 229.0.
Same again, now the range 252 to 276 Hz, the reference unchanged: 274.0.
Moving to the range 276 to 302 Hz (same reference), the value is 294.0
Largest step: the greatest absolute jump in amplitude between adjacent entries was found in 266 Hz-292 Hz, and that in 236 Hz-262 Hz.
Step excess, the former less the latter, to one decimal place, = 1.7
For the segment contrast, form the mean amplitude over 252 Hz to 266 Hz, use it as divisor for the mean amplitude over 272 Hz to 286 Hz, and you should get 0.98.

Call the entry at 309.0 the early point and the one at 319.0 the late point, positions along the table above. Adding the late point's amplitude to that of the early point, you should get 161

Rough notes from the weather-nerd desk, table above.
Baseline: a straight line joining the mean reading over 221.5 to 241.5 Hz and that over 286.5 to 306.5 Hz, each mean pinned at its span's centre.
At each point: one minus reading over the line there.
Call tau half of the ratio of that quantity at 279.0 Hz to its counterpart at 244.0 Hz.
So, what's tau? 2.9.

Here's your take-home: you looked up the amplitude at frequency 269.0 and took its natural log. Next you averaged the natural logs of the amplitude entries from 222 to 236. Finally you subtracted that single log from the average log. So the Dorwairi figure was 0.026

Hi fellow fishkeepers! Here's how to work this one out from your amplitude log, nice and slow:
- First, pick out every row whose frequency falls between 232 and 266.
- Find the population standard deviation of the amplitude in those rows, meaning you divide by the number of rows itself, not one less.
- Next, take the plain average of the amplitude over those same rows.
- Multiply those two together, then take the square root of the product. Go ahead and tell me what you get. 10.8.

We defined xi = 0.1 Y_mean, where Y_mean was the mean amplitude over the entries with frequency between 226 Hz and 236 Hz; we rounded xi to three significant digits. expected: 8.05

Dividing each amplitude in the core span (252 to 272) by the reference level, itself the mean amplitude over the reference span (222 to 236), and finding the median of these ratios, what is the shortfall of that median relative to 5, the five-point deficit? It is 4.01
